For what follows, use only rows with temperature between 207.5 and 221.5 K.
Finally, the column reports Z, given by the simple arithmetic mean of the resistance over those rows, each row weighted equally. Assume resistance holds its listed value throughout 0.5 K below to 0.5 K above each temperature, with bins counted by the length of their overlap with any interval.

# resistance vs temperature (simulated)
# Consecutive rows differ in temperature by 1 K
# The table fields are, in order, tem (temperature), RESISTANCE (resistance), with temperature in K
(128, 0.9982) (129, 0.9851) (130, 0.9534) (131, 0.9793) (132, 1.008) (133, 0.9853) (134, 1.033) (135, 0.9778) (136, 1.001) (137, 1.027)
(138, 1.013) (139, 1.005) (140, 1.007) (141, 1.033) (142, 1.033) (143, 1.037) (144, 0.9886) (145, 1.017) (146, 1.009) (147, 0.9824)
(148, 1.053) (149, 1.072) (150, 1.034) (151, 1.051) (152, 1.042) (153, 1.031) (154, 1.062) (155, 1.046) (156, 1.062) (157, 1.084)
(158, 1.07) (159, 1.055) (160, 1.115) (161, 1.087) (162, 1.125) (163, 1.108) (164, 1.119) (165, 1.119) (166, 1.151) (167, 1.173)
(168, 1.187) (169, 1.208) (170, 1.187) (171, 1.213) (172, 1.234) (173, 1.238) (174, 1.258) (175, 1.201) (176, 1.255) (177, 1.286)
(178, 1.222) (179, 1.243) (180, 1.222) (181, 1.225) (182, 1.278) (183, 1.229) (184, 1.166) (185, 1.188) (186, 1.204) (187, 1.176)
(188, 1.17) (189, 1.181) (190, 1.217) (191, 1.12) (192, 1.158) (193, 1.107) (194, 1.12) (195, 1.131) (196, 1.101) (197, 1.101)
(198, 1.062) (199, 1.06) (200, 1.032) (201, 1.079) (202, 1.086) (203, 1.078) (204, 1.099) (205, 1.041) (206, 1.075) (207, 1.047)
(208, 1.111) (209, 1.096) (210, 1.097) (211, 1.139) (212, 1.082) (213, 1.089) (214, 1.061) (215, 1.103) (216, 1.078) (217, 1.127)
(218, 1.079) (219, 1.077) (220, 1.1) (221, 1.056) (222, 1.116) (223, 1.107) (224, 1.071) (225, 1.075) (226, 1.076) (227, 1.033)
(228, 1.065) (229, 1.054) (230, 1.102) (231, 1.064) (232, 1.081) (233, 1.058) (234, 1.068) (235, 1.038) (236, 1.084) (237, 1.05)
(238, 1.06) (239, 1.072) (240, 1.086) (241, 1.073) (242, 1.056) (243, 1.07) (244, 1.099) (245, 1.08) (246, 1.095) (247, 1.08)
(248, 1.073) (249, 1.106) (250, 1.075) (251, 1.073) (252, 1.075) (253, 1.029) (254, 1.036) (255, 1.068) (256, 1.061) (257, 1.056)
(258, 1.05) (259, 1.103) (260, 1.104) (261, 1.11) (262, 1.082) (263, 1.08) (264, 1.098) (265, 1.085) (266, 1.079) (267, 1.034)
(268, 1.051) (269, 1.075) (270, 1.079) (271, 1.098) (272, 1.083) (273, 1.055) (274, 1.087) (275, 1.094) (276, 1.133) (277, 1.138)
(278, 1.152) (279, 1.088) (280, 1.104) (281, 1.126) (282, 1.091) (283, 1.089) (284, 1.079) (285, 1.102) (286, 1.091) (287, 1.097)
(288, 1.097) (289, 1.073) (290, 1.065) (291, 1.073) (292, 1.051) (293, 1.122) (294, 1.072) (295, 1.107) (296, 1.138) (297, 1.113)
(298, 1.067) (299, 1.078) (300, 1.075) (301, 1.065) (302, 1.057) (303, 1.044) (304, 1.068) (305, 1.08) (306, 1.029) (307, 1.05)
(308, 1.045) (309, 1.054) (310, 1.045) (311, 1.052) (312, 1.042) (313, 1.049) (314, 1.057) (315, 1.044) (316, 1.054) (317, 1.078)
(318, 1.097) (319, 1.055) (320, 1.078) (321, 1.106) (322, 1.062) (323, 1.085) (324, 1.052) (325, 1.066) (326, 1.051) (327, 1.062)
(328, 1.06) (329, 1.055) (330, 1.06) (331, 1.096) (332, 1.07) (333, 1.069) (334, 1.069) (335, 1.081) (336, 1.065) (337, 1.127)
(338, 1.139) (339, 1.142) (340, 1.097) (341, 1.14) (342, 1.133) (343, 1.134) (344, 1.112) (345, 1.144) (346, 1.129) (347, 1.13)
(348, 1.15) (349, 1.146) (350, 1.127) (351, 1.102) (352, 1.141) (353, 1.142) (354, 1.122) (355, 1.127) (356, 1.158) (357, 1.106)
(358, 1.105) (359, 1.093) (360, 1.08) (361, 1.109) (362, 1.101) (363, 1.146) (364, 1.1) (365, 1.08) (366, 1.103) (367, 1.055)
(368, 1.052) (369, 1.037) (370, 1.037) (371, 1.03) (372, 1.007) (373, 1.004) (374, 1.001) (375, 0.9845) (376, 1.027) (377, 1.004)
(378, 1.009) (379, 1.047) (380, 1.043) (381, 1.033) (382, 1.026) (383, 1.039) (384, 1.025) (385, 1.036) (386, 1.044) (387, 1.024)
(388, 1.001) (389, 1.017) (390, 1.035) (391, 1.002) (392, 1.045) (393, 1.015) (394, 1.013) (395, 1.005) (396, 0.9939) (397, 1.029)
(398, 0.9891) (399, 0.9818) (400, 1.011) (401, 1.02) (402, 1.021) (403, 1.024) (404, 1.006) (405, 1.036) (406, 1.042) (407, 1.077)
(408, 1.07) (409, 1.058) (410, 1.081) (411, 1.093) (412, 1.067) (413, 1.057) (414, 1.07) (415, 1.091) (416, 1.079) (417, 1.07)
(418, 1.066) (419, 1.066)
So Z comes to 1.09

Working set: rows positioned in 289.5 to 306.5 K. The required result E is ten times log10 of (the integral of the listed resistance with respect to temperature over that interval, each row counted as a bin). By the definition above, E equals 12.6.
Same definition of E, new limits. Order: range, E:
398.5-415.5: 12.5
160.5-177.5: 13.0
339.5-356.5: 12.8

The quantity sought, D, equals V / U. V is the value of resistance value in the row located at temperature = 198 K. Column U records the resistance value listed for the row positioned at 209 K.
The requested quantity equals 0.97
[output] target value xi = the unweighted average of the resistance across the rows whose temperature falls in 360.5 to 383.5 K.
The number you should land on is 1.05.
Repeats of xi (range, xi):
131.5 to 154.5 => 1.02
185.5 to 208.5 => 1.11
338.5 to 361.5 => 1.12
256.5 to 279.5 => 1.09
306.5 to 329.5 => 1.06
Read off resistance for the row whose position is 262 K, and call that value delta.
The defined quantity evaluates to 1.082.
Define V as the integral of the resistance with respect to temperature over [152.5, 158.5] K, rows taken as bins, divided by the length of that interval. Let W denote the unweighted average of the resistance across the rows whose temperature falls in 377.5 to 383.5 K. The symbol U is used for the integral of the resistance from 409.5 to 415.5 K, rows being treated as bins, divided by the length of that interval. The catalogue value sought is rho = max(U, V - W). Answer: 1.08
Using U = 1.08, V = 1.06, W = 1.03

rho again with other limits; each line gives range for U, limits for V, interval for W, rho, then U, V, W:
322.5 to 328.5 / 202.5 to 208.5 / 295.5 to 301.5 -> 1.06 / 1.06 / 1.08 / 1.09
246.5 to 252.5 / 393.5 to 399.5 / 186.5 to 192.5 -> 1.08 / 1.08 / 1.00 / 1.17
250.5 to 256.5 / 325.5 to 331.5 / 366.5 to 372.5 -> 1.06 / 1.06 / 1.06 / 1.04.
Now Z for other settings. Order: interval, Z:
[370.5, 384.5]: 1.02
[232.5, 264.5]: 1.07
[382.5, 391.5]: 1.02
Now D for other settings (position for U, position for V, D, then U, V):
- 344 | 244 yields 0.99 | 1.112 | 1.099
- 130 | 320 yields 1.13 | 0.9534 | 1.078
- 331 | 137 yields 0.94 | 1.096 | 1.027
